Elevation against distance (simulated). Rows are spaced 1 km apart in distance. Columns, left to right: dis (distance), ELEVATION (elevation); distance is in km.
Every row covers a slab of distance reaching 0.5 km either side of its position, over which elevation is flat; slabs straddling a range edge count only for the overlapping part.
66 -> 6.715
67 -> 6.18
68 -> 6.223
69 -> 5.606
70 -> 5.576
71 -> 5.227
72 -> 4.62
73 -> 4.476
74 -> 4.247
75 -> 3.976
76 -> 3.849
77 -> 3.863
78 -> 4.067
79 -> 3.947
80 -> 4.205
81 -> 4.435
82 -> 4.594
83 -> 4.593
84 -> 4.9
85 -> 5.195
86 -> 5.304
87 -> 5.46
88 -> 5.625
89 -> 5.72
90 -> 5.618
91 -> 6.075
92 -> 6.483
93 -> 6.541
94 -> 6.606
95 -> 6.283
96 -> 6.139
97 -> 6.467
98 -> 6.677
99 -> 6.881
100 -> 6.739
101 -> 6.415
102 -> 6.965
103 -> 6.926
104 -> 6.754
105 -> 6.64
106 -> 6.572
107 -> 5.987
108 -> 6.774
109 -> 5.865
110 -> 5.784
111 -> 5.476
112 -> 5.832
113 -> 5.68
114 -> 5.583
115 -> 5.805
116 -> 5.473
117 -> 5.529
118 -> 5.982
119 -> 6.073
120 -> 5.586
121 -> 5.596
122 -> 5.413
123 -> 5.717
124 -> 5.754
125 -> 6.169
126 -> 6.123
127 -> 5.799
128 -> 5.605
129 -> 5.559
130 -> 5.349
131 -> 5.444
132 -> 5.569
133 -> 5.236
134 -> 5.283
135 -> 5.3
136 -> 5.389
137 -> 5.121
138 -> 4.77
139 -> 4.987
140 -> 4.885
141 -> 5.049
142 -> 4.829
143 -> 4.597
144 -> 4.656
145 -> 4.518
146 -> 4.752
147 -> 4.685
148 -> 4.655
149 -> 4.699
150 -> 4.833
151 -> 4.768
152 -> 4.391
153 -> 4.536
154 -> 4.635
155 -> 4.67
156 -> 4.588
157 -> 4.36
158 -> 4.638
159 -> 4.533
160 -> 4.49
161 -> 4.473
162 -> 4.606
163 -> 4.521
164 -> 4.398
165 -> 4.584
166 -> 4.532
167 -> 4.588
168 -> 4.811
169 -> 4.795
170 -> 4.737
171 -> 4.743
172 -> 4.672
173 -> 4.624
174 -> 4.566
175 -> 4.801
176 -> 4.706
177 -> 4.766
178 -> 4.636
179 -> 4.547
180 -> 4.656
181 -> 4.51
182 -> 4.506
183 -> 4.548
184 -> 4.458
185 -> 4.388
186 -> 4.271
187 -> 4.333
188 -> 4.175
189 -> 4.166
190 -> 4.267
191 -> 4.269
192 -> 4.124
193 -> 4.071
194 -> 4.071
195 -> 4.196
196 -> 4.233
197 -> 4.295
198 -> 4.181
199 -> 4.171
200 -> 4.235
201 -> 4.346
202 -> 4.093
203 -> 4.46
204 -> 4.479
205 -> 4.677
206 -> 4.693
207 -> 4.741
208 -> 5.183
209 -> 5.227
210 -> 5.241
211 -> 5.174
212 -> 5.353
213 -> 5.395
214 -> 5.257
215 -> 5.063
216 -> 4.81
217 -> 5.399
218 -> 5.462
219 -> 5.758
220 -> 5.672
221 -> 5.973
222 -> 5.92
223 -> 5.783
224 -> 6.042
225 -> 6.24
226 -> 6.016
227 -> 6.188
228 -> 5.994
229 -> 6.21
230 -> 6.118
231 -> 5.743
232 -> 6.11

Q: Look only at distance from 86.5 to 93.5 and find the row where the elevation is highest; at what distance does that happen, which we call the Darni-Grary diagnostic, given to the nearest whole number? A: 93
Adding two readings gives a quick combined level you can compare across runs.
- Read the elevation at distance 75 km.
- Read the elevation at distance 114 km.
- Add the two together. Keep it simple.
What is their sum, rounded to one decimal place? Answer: 9.6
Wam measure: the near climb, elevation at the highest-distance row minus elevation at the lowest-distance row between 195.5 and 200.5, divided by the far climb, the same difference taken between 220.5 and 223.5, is 0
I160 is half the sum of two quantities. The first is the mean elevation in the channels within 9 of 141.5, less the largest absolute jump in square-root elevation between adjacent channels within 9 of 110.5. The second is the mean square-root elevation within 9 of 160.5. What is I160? 3.43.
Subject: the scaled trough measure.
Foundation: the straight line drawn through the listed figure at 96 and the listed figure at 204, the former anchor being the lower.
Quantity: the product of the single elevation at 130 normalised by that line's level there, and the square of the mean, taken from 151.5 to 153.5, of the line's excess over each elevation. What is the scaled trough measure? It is 0.6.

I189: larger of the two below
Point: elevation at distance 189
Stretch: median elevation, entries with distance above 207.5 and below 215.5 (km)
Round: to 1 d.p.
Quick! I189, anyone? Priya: 5.2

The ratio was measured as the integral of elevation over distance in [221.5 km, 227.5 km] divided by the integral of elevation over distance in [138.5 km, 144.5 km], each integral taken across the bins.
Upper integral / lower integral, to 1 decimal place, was 1.2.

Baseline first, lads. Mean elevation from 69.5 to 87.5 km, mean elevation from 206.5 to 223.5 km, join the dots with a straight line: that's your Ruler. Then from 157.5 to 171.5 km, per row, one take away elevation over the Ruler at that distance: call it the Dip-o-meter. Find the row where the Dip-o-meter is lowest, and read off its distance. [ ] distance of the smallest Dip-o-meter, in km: 168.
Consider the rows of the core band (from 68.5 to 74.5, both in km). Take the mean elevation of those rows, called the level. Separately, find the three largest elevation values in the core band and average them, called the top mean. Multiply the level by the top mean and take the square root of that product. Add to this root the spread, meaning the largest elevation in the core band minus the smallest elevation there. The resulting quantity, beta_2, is 6.6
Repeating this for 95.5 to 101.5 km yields 7.4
